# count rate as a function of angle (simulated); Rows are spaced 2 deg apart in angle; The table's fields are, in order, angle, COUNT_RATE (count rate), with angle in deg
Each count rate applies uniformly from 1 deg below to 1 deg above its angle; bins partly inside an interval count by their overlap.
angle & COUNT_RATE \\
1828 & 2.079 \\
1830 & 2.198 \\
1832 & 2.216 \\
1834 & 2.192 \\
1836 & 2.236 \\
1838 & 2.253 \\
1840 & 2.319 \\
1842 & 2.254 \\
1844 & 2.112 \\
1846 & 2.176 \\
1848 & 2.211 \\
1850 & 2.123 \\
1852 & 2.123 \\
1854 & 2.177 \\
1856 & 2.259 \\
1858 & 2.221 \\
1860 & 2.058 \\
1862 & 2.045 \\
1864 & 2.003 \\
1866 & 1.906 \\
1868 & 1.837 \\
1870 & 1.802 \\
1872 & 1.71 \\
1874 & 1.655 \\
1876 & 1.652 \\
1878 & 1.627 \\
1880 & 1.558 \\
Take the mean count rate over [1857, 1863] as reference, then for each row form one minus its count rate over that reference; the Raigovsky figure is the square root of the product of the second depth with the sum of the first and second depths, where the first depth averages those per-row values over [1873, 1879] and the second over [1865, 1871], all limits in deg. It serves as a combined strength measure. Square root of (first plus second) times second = 0.21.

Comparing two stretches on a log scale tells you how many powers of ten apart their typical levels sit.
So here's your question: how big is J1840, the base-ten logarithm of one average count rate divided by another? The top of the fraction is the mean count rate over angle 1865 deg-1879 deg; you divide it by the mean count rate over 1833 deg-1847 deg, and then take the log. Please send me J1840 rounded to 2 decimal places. -0.11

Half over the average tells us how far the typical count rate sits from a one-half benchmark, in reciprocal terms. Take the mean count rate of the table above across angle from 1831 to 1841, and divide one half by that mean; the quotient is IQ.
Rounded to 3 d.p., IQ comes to 0.223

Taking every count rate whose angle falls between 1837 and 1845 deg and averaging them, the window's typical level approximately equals 2.23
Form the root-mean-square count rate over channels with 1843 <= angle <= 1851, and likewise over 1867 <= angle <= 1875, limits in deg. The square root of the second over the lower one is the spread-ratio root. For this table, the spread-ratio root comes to 0.90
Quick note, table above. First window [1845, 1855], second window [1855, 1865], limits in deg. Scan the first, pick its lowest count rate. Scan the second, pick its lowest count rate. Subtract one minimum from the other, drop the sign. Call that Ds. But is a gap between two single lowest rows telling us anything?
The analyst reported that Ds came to 0.12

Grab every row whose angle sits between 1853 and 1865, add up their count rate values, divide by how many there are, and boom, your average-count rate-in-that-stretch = 2.13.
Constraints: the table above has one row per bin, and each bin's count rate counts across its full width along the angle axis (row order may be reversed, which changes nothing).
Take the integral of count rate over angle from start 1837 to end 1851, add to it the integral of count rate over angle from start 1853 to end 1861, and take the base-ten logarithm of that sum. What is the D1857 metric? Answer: 1.68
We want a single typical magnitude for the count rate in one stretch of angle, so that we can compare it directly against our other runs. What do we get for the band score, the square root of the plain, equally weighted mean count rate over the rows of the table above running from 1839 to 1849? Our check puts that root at 1.49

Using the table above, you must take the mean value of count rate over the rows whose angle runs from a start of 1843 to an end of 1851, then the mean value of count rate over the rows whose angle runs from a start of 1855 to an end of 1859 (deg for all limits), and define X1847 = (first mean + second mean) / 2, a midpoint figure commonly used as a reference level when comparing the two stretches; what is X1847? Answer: 2.20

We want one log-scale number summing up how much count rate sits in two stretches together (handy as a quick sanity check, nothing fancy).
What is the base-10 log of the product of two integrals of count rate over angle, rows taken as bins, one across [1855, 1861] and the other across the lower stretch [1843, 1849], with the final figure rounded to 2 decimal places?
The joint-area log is 2.23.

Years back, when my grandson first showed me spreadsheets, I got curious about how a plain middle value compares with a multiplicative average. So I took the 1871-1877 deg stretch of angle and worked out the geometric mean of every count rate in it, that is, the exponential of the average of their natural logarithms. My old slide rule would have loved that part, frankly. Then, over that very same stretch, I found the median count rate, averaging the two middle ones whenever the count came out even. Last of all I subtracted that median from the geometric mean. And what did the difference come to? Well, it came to 0.017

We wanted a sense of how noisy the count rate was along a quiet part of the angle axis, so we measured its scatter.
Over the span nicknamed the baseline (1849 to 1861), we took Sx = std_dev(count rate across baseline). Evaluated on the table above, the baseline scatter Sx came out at 0.07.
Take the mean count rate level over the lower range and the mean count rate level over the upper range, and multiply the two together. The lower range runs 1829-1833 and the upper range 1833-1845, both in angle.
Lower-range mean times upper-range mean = 4.9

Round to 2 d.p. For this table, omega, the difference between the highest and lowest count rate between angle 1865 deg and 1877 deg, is 0.25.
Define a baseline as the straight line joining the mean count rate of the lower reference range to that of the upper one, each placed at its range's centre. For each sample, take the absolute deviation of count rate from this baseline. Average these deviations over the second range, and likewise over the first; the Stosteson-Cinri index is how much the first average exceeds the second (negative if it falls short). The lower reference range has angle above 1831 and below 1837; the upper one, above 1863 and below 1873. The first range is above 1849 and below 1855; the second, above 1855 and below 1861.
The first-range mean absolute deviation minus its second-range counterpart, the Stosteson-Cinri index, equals -0.10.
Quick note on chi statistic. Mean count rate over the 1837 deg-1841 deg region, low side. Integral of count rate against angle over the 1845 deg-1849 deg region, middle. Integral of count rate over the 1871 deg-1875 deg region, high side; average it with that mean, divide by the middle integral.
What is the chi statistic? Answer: 0.51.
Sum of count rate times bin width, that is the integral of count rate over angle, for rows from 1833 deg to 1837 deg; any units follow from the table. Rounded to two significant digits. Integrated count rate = 8.9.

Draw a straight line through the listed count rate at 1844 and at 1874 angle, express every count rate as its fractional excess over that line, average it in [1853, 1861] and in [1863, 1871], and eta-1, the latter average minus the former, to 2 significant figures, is -0.068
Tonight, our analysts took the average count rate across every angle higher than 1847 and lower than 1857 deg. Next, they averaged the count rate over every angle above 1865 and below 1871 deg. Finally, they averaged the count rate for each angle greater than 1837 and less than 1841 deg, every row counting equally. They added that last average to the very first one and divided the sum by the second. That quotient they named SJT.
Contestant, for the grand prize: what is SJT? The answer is 2.42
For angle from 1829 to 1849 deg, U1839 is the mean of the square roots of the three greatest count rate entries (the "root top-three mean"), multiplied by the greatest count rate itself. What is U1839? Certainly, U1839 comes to 3.50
